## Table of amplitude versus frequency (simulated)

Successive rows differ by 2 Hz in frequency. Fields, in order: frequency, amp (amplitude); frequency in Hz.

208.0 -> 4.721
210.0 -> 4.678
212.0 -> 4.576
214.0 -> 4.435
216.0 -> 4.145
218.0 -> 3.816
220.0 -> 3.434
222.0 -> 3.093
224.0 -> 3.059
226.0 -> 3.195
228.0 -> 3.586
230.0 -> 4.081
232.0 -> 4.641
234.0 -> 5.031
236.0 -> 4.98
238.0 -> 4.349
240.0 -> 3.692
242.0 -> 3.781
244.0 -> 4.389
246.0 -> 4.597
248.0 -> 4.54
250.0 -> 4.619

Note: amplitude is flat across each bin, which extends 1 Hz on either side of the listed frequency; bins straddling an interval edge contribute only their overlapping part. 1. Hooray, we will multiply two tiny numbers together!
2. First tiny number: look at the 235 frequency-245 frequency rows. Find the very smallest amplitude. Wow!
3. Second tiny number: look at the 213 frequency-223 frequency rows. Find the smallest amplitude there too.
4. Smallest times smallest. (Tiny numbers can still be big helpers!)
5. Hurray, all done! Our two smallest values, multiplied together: 11.4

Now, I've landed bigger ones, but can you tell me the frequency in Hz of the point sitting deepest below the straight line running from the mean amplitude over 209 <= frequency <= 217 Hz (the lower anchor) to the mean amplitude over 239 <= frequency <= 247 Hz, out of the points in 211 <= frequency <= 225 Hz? 224.0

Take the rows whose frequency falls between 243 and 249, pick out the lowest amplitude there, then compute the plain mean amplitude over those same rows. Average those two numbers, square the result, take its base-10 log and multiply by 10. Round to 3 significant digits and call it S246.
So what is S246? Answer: 13.0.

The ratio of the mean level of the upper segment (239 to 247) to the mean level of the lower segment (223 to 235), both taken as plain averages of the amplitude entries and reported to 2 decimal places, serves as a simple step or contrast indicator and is 1.05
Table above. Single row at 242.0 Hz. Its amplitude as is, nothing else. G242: 3.781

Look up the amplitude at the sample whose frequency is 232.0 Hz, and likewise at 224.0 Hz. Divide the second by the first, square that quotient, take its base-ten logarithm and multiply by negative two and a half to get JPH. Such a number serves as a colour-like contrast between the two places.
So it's 0.9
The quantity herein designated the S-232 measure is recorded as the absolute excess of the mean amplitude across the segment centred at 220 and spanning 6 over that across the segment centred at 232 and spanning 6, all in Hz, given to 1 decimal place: 1.1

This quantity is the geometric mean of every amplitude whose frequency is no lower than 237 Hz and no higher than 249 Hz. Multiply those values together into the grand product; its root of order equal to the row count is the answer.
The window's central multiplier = 4.21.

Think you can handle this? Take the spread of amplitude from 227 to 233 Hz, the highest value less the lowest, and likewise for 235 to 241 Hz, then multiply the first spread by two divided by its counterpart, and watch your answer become 1.6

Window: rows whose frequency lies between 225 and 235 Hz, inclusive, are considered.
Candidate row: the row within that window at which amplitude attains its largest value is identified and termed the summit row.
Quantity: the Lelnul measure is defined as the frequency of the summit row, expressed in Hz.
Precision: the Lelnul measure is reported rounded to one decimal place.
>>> 234.0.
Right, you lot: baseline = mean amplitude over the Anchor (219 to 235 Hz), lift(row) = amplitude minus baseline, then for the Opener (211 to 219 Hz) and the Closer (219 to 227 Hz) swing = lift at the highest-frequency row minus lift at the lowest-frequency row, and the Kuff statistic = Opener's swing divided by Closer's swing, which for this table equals 3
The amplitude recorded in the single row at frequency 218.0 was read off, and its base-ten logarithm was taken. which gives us 0.58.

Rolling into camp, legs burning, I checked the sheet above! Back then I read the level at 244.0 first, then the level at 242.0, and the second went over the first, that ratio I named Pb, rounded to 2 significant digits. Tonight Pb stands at 0.86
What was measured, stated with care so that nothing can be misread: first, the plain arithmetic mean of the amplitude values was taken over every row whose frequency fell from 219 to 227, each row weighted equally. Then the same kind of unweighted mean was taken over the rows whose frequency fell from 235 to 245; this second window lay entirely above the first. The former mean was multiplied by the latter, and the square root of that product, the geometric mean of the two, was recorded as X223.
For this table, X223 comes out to 3.68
